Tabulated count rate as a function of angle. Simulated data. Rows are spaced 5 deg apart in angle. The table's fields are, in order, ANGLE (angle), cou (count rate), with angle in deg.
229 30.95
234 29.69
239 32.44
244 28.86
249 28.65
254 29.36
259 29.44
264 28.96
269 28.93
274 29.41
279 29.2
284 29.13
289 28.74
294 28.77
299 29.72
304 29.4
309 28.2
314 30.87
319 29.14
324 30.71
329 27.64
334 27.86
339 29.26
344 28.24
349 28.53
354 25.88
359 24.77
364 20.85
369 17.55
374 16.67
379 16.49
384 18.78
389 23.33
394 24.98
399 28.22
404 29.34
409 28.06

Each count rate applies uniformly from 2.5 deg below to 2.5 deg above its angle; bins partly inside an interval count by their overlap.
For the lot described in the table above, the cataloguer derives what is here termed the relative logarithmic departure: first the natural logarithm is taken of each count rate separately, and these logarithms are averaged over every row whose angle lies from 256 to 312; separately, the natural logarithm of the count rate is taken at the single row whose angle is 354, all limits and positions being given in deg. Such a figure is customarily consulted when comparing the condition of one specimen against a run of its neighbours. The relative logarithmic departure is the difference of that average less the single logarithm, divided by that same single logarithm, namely 0.04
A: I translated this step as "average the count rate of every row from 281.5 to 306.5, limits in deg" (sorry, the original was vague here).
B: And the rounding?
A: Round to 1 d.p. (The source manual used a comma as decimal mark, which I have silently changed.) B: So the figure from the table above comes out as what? 29.2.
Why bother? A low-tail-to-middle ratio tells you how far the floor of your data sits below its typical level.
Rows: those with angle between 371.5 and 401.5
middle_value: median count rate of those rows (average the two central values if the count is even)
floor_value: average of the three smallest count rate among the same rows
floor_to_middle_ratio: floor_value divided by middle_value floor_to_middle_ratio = 0.82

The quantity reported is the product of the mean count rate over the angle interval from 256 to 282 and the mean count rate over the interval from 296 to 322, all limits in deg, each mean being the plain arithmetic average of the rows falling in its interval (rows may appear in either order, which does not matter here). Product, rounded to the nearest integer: 860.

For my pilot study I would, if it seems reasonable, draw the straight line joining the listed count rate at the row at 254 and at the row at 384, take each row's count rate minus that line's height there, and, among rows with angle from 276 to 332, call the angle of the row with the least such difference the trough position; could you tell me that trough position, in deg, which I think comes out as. 279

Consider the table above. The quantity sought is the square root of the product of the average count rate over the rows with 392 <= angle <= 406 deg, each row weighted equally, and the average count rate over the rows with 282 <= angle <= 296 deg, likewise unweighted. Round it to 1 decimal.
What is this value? 28.2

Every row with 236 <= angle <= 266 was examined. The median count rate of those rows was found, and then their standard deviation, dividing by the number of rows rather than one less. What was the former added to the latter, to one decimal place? 30.5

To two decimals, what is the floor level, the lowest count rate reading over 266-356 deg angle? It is 25.88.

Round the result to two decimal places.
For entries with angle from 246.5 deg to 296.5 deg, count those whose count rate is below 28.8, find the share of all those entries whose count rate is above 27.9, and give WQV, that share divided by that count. 0.33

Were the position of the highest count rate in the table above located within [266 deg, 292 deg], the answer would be 274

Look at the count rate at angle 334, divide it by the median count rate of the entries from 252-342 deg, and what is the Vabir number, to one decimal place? 1.0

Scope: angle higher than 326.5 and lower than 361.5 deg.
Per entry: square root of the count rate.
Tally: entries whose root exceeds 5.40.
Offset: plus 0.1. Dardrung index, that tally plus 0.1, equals 1.1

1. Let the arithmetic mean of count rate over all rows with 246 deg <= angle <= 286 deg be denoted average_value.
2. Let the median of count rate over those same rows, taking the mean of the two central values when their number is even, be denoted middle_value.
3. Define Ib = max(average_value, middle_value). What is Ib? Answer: 29.2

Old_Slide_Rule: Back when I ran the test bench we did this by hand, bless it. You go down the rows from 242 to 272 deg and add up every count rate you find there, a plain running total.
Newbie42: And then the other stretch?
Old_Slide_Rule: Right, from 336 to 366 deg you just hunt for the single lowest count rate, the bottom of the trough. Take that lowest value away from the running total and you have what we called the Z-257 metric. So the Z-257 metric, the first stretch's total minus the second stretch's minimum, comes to 153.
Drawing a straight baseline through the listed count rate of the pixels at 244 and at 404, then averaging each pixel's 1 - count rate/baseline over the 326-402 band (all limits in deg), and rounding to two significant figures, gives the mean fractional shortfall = 0.18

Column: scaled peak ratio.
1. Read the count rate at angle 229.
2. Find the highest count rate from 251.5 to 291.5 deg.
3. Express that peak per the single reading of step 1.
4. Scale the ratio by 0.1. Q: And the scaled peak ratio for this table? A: 0.095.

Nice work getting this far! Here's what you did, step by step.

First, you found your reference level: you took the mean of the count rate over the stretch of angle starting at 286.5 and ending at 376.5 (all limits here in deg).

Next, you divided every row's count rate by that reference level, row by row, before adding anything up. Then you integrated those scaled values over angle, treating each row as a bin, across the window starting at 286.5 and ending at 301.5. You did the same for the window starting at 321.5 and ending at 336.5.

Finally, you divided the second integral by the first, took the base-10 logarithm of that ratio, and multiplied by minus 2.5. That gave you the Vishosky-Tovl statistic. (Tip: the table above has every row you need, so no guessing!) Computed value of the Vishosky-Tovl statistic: 0.0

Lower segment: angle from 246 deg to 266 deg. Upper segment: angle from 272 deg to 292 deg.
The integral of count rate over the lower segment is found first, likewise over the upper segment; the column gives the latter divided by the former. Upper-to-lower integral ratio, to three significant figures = 1.00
